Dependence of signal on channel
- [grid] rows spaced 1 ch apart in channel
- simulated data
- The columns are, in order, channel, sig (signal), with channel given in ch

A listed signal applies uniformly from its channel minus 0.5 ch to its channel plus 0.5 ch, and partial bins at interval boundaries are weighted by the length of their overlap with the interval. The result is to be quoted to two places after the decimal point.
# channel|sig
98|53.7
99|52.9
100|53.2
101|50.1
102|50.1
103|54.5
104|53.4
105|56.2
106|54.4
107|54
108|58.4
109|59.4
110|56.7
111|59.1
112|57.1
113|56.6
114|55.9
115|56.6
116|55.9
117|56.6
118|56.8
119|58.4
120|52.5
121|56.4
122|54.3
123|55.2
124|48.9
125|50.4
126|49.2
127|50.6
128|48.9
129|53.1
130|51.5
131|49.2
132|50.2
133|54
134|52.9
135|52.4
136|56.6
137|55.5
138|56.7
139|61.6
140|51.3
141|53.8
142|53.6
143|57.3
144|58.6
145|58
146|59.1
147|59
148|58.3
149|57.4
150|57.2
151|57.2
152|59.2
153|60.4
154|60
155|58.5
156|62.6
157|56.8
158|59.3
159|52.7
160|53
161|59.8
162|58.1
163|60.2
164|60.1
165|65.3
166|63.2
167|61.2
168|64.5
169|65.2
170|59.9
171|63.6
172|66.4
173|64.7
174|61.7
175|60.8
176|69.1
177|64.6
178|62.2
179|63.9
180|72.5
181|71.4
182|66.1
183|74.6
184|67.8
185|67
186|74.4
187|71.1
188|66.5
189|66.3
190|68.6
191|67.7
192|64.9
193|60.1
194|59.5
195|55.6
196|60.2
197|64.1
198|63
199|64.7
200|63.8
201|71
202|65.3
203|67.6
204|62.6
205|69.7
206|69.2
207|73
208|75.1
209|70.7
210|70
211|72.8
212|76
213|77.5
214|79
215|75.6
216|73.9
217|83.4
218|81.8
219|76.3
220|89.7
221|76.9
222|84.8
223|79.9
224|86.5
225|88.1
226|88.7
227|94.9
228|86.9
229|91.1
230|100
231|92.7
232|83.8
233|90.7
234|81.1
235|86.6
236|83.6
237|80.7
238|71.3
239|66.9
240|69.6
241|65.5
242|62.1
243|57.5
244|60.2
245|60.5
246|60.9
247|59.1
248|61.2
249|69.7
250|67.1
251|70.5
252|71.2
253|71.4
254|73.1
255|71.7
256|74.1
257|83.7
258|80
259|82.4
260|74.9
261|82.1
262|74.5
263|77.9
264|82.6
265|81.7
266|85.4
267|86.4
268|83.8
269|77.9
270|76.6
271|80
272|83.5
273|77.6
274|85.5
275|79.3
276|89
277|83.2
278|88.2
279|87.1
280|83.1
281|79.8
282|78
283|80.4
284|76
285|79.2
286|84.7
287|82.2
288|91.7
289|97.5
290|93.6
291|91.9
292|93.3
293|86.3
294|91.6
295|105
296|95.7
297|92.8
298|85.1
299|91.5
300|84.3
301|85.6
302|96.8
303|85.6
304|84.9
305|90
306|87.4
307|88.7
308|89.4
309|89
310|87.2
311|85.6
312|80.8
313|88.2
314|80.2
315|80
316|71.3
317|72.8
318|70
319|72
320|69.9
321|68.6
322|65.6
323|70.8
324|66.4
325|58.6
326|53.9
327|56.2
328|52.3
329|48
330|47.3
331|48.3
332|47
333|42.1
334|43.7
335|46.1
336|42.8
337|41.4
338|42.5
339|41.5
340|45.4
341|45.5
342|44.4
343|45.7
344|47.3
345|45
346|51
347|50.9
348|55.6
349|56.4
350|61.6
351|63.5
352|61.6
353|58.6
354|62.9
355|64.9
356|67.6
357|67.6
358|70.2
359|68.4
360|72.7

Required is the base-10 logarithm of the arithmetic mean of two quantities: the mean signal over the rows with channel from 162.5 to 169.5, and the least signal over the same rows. 1.79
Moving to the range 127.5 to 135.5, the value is 1.70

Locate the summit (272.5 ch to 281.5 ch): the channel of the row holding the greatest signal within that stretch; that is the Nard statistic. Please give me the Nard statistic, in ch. 276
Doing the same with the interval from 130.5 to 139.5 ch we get 139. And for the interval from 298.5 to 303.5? 302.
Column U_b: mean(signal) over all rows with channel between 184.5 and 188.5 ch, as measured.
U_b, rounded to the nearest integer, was 70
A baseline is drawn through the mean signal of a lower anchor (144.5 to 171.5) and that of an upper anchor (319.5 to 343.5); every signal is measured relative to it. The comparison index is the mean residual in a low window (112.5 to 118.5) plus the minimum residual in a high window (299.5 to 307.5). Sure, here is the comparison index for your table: 26.2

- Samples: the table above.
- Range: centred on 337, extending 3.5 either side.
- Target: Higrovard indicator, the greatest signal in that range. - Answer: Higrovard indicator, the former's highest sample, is 46.1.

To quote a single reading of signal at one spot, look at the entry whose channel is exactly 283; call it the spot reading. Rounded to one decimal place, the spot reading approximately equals 80.4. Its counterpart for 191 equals 67.7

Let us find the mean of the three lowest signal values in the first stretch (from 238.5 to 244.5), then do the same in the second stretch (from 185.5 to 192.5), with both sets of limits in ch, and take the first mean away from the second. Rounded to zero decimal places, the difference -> 6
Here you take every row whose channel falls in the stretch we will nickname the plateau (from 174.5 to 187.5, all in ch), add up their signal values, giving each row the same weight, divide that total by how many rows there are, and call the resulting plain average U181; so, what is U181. 68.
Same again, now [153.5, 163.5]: 58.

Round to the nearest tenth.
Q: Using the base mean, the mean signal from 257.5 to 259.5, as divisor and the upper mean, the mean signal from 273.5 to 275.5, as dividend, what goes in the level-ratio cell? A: 1.0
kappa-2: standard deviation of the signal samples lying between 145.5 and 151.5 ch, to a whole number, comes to 1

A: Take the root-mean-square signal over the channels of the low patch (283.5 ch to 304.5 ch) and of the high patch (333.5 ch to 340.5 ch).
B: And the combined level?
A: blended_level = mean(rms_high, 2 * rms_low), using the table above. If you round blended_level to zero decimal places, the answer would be 111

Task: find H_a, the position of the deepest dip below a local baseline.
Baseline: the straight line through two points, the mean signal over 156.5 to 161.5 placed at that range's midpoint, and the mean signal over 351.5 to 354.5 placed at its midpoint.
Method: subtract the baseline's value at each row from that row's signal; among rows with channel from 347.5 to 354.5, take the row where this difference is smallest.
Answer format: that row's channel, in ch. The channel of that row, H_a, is 348 ch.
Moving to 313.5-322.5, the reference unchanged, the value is 322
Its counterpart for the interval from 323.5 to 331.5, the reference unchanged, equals 330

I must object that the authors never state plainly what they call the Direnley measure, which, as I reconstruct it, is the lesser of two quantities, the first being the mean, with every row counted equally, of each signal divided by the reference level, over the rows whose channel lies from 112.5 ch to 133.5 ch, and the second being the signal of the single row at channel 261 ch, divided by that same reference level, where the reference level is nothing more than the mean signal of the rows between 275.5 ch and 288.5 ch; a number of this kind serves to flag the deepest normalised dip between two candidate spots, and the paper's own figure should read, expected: 0.64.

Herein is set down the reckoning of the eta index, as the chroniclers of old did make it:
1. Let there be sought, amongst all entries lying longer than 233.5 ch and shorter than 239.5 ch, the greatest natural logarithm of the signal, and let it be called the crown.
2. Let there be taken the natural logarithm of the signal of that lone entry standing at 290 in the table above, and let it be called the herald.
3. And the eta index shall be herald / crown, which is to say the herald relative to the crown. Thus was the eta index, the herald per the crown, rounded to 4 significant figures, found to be 1.017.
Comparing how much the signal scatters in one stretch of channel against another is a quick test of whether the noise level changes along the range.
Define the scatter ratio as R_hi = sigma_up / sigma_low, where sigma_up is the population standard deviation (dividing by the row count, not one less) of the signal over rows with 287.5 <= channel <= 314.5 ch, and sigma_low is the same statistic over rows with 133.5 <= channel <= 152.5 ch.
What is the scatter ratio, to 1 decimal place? 2.0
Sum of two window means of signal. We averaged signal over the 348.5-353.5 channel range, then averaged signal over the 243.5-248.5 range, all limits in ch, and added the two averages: 121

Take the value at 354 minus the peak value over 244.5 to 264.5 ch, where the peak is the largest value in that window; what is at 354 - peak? -21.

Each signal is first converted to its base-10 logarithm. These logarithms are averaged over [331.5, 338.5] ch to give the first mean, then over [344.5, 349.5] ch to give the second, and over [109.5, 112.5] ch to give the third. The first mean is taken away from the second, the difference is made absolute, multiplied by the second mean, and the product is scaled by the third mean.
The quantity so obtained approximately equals 0.22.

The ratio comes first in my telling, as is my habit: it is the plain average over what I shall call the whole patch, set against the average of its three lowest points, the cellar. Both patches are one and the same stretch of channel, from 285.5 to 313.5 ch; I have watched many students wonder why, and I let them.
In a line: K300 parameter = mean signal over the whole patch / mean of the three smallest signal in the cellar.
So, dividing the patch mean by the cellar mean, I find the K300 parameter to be 1.09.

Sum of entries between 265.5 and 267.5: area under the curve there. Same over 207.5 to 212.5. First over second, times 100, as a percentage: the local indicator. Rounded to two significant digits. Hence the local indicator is 47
